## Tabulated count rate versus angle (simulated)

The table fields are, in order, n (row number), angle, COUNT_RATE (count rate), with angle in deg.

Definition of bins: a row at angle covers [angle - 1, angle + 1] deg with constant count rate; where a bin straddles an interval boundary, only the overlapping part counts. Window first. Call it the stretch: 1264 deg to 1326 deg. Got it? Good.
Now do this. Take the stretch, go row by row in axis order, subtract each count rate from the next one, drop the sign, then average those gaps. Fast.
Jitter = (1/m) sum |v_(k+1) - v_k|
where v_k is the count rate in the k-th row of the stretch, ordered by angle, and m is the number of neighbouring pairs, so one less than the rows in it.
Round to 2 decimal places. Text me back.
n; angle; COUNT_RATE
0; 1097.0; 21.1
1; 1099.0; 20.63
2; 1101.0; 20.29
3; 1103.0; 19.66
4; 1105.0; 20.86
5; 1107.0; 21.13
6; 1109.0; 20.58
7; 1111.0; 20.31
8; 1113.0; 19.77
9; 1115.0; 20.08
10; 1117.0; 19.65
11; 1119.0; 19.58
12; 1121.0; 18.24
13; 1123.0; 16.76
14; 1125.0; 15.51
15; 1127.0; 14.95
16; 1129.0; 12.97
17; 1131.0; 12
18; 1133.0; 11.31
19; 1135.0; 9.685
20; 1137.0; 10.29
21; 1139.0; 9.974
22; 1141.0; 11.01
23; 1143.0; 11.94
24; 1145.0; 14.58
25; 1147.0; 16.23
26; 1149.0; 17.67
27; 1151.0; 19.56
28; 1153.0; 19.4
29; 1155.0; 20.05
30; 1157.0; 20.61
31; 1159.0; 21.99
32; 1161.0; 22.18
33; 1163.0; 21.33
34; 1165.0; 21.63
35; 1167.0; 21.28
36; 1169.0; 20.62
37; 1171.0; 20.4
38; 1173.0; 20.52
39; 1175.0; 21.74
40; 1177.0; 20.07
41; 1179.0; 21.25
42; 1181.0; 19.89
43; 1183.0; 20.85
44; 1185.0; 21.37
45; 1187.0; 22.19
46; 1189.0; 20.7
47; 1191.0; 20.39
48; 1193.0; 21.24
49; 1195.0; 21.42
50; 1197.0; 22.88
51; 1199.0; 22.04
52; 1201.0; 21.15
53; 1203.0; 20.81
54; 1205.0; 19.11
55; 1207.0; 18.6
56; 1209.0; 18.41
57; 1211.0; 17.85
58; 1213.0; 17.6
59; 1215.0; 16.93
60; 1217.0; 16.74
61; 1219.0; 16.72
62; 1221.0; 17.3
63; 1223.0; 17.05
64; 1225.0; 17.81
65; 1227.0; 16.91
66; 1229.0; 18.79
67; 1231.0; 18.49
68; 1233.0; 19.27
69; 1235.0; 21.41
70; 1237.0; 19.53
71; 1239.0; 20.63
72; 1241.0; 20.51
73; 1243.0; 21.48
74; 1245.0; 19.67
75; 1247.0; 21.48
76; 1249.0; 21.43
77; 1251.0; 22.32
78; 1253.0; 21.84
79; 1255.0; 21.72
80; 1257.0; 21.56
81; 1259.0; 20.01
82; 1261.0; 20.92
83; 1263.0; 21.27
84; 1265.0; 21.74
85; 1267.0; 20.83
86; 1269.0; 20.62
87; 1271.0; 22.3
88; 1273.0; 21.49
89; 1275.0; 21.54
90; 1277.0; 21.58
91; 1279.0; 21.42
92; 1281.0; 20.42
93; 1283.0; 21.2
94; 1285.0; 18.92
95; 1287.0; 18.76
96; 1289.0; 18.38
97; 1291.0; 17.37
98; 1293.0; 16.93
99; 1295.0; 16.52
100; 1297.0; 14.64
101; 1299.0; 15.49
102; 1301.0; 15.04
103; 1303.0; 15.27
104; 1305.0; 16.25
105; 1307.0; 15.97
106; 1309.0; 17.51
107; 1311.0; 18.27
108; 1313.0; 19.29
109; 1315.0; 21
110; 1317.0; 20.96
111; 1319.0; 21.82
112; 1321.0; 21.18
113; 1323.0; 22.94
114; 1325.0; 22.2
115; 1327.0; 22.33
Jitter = 0.80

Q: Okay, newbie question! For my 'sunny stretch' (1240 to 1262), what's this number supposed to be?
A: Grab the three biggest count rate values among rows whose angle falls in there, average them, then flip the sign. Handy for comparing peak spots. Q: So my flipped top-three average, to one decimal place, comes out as -22.0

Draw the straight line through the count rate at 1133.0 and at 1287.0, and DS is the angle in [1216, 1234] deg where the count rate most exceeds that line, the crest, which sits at 1233.0 deg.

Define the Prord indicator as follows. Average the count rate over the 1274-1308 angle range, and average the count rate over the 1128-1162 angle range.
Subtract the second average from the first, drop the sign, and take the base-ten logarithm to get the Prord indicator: 0.4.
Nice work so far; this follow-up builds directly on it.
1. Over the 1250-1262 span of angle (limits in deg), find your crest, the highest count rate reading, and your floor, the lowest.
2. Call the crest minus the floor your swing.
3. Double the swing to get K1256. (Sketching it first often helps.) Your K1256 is 5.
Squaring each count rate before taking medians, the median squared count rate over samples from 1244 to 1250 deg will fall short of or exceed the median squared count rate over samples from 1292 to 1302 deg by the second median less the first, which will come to -219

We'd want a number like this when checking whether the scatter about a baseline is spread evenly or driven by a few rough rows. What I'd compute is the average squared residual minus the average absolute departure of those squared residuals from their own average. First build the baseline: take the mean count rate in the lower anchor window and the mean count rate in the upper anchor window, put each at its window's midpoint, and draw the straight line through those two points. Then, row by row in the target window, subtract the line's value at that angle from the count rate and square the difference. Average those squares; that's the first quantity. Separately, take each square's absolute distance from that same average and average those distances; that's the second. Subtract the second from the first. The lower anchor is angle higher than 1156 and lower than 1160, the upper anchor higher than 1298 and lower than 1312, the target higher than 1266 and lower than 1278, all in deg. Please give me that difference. 12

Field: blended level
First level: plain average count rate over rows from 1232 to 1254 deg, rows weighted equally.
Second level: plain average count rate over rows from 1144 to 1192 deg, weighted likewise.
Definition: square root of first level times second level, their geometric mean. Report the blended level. 21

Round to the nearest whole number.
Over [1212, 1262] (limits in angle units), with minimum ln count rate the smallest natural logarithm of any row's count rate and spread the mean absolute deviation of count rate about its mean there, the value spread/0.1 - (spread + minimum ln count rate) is 12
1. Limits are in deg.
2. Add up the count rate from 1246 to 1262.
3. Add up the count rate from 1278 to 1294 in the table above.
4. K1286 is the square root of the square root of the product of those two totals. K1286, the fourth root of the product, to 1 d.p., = 12.7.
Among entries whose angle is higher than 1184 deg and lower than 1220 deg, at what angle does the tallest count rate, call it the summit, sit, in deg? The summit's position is 1197.0 deg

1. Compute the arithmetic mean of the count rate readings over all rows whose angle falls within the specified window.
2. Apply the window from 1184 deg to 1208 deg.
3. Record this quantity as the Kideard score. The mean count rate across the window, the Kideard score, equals 21.0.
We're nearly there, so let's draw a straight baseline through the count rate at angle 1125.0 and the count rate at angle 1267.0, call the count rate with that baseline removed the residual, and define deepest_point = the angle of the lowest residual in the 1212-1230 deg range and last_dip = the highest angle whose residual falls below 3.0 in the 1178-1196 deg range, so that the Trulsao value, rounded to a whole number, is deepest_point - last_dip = 36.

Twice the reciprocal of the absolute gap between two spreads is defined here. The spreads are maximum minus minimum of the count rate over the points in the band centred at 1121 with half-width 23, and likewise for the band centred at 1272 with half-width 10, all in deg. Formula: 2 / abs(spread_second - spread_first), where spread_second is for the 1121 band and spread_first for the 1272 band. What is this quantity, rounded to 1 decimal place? 0.2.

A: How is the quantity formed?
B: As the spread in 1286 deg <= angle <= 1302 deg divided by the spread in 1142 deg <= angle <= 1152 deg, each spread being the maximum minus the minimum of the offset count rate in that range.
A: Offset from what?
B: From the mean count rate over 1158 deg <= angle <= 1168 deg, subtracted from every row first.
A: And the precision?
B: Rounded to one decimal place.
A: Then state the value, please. 0.5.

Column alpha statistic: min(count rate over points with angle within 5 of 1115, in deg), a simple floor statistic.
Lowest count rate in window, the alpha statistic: 19.58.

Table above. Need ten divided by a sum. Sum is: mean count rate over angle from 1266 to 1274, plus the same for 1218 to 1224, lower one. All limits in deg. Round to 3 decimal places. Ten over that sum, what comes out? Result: 0.261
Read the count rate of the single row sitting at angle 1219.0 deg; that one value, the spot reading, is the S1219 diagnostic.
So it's 16.72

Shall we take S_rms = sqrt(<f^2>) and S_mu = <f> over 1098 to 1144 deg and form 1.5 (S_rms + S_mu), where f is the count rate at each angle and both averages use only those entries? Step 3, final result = 50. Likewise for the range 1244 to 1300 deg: 60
